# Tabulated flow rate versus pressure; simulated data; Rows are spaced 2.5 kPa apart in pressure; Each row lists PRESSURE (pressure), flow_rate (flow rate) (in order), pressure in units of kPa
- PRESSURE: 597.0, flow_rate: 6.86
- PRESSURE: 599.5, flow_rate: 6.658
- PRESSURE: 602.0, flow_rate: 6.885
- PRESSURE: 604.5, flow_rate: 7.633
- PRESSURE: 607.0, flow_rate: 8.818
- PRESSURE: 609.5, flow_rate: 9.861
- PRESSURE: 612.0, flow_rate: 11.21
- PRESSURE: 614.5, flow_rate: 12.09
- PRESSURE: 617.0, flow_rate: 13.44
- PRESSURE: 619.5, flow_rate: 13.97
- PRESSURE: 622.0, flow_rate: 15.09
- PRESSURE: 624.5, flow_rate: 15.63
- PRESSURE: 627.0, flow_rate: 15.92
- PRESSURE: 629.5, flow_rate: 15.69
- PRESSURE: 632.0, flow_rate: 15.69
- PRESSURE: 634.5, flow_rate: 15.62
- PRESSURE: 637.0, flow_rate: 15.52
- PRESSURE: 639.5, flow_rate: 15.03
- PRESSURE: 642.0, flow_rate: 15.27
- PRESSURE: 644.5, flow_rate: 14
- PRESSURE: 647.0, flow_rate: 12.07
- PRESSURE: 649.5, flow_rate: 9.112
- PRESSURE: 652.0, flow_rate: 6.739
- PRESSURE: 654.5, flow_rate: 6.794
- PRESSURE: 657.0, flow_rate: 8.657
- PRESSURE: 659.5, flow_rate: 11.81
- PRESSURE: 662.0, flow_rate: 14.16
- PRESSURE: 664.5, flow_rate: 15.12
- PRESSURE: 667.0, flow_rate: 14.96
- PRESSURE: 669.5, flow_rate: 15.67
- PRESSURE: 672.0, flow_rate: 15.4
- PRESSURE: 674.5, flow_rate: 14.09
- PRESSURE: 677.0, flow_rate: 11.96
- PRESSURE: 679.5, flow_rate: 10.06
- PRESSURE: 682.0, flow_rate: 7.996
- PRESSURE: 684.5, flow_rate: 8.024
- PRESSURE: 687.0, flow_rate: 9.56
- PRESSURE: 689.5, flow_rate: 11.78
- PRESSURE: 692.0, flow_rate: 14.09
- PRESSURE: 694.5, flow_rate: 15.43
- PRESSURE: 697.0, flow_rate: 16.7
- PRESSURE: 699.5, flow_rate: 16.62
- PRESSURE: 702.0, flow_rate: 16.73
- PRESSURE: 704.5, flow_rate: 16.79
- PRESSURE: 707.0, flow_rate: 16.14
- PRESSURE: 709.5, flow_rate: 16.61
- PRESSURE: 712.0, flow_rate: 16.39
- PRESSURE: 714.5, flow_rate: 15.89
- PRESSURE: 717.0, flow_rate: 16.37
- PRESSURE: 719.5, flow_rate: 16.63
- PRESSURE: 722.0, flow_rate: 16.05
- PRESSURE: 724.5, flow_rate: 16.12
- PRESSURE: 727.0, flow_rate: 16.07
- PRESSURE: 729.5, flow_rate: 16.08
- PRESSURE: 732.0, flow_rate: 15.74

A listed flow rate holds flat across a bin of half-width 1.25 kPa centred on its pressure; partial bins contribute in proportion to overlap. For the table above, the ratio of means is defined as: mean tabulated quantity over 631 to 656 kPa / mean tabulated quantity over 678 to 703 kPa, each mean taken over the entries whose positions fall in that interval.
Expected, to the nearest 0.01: 0.99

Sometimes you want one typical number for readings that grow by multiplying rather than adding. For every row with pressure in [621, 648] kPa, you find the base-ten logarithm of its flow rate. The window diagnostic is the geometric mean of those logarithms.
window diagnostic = 1.18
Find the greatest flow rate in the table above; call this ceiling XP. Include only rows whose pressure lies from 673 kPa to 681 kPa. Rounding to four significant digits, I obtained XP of 14.09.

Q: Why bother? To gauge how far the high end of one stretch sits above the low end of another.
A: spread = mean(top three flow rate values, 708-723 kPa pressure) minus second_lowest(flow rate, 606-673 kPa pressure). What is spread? 10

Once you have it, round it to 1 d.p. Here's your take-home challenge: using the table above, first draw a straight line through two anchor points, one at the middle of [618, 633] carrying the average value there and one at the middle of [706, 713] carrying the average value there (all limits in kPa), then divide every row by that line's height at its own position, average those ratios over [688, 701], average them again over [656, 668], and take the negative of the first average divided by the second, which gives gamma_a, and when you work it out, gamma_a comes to -1.1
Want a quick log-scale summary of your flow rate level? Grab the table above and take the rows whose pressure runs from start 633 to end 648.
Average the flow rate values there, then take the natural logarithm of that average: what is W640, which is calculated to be 2.68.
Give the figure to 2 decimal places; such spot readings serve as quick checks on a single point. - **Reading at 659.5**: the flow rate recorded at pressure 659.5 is 11.81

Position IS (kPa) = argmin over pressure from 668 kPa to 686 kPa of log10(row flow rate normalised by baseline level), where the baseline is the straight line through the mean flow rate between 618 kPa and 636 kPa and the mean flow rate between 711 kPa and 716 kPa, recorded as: 682.0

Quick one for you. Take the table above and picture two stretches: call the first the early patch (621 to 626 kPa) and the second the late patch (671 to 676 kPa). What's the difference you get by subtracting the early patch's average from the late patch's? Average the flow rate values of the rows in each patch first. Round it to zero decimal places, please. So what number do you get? -1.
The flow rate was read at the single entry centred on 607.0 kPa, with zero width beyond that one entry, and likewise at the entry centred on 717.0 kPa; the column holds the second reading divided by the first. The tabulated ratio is 1.9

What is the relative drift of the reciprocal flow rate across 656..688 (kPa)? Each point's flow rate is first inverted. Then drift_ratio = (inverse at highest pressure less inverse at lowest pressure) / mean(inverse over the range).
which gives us -0.12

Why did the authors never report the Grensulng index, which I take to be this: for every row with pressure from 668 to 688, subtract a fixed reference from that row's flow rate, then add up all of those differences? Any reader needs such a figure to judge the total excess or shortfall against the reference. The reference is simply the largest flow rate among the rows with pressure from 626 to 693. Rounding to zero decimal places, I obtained -35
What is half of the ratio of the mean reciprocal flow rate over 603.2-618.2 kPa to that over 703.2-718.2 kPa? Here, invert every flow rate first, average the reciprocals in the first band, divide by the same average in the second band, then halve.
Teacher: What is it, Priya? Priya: 0.81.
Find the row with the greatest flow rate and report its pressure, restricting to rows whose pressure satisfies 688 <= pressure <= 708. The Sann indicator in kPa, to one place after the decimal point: 704.5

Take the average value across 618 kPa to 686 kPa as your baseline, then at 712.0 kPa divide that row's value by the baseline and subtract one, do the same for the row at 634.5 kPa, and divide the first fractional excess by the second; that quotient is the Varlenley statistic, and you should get 1.3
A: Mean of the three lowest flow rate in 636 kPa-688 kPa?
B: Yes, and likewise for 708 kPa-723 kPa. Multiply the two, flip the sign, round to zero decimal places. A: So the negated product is -116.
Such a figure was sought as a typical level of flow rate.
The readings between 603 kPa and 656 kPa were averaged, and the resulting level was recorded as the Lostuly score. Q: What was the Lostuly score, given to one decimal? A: 12.6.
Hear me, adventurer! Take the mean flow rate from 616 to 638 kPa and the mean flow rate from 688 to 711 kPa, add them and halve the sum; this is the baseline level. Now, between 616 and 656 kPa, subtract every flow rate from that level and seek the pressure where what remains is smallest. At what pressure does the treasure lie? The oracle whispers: 627.0 kPa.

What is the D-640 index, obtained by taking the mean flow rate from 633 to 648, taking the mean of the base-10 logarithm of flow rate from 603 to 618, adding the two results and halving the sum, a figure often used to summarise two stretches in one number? 7.8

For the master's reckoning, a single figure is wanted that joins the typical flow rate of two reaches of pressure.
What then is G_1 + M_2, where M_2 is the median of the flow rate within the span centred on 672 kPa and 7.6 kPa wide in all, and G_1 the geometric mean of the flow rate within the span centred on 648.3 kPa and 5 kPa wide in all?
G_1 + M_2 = 26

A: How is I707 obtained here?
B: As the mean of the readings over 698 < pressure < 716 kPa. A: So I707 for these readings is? 16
